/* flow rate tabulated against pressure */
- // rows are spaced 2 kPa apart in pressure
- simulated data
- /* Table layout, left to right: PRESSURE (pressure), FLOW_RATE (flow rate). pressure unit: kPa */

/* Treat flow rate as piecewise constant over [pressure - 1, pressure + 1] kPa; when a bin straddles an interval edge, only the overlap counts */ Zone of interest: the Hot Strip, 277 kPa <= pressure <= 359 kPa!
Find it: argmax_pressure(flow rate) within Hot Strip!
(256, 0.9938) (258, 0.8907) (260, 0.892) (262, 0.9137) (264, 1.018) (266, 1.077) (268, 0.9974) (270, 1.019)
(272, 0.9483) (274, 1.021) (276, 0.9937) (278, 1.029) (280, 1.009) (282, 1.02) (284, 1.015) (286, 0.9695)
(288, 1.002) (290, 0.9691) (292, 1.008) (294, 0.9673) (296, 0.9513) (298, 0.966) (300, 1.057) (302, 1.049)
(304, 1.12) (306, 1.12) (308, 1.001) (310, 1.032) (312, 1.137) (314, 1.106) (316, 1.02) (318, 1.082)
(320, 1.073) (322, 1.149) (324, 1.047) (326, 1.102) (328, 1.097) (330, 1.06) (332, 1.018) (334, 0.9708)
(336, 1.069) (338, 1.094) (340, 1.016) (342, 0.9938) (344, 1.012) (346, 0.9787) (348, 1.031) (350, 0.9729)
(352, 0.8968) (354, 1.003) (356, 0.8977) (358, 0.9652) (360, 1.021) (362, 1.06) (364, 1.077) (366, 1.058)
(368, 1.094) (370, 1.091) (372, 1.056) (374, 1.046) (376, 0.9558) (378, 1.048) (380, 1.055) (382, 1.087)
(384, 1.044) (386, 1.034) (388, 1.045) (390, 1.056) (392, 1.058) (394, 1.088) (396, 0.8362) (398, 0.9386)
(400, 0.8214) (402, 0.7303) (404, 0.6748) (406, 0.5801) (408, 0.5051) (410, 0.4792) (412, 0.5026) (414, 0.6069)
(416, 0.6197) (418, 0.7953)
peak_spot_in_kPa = 322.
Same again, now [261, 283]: 266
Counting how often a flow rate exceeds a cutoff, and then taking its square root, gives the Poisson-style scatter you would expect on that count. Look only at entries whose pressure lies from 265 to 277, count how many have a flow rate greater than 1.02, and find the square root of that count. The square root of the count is 1.4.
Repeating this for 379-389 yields 2.2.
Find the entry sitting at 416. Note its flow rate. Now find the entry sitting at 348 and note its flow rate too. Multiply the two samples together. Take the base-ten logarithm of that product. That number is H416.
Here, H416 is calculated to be -0.19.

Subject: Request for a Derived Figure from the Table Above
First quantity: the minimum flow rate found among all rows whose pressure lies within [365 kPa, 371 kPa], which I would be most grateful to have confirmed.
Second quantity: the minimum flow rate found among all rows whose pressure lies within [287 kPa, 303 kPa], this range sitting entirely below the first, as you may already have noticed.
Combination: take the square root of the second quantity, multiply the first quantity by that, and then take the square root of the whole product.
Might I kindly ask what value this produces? 1.02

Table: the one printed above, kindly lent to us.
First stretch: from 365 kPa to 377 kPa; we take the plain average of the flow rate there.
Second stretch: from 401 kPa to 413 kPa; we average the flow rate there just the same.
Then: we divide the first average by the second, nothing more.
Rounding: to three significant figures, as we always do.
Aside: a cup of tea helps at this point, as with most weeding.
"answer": 1.81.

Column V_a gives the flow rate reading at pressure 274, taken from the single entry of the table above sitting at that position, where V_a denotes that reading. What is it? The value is 1.021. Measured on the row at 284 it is 1.015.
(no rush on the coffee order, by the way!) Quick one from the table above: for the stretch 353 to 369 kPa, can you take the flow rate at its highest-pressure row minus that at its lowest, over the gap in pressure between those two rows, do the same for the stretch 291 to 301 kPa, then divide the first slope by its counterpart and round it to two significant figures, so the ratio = 1.1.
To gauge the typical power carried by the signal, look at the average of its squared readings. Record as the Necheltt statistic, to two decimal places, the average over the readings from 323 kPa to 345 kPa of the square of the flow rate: 1.09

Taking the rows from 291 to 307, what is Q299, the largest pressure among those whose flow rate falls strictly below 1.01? 298 kPa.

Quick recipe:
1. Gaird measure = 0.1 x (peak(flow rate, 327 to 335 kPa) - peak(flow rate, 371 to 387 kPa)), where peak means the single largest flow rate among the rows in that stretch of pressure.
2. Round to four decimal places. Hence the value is 0.0010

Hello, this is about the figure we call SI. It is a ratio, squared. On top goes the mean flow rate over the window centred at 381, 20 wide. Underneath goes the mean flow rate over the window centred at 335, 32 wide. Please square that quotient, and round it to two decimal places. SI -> 1.00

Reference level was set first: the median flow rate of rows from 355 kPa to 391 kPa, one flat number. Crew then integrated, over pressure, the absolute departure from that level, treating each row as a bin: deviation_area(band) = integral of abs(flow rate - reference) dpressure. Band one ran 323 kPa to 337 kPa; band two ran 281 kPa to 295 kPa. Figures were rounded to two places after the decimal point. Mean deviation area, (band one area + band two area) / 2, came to 0.65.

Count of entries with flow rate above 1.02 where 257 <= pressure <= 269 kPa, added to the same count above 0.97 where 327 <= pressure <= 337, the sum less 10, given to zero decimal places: -4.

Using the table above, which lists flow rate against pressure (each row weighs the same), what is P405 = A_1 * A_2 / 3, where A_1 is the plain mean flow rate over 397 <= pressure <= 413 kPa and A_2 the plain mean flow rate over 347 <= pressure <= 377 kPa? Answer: 0.221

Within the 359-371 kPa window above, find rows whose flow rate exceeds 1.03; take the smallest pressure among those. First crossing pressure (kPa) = 362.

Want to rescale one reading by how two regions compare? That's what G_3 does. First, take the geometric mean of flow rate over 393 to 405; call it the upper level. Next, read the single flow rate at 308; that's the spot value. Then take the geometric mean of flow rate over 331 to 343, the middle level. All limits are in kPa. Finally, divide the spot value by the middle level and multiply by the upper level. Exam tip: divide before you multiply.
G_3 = 0.82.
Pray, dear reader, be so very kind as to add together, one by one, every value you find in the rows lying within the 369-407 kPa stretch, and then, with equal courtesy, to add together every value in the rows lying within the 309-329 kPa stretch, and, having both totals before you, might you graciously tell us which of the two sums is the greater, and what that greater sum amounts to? 18.2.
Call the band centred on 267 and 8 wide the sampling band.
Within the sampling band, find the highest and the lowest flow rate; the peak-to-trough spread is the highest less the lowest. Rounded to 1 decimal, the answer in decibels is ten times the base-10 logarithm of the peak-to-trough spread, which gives -11.0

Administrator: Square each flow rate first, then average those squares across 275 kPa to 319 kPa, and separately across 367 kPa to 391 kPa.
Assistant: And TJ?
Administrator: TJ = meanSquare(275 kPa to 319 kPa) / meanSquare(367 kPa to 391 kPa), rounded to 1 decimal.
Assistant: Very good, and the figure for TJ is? 1.0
